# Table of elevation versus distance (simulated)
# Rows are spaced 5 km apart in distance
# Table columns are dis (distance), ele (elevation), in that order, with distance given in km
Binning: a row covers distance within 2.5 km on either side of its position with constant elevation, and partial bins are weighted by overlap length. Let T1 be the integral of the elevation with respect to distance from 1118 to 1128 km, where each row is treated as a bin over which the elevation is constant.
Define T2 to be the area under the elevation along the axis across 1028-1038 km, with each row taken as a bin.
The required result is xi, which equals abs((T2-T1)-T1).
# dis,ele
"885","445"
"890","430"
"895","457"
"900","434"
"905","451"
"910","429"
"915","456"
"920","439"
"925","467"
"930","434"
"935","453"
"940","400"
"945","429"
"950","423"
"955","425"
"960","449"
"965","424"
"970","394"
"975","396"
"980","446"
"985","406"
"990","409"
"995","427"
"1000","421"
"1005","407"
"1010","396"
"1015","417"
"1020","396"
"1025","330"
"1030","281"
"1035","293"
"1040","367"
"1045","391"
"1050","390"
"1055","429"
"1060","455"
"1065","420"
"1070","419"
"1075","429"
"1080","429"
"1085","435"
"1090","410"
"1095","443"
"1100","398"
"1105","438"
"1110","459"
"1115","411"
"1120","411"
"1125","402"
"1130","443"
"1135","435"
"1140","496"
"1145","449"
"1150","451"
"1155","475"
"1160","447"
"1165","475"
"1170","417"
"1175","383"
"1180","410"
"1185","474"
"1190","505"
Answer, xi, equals 5249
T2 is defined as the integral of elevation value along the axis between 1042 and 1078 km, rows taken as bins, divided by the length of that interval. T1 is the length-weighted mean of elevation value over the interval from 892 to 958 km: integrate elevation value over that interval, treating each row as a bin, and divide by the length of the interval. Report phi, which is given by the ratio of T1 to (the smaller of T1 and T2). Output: 1.05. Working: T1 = 438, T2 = 418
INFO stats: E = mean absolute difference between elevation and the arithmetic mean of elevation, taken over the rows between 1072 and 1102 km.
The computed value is 13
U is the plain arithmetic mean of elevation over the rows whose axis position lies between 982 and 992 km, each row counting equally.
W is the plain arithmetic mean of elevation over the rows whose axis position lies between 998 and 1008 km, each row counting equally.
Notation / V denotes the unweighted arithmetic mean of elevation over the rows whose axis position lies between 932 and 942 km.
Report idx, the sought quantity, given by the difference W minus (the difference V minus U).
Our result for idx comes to 395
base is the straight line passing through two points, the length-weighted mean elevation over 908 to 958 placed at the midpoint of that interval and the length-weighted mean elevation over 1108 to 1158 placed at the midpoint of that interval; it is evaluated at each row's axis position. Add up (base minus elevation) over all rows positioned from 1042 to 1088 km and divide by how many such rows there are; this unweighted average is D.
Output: 19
